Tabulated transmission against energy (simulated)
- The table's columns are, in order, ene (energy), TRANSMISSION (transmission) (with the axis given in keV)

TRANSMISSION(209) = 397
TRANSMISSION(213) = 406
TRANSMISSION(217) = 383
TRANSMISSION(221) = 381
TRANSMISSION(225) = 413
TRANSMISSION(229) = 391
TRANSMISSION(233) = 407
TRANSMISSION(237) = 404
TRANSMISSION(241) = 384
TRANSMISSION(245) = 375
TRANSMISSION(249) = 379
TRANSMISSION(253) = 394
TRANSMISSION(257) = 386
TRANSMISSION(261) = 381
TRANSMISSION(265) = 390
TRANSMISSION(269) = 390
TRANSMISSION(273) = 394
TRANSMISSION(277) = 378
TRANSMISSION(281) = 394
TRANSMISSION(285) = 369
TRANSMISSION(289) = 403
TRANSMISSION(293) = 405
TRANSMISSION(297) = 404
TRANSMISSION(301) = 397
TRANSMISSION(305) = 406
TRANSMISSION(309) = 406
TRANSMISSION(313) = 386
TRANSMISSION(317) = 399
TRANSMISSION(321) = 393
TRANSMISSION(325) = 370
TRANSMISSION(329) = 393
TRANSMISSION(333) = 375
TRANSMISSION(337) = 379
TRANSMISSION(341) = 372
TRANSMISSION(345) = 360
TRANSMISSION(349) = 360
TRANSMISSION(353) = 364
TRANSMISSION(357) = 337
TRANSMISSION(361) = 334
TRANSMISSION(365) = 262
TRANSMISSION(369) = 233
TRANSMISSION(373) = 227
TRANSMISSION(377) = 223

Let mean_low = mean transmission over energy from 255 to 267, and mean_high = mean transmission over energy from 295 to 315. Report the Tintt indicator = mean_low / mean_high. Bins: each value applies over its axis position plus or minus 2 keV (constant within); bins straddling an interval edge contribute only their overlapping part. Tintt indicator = 0.96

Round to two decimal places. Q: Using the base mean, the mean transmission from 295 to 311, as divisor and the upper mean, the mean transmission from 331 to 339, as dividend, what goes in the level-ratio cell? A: 0.93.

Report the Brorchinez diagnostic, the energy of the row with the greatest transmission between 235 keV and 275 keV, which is 237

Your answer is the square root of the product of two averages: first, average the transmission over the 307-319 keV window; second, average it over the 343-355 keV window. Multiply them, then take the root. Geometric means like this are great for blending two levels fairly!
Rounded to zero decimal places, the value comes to 379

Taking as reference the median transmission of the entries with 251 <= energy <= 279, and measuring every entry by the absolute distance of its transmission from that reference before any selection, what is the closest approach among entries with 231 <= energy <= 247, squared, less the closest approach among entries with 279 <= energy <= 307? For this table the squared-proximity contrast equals 32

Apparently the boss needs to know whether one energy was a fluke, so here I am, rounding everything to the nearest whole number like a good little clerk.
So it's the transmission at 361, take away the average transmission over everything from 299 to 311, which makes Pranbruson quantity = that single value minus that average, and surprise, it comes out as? -69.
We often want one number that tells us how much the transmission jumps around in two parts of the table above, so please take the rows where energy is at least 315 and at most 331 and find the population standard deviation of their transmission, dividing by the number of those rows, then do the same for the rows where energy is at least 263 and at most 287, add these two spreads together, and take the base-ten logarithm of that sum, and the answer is 1.31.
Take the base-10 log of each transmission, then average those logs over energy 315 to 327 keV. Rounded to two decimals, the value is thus 2.59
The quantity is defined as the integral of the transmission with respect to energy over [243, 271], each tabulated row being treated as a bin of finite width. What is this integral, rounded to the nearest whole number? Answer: 10780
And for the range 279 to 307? 11112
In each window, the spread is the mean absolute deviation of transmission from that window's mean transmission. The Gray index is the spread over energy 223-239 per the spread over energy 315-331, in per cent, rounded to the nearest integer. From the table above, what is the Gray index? 68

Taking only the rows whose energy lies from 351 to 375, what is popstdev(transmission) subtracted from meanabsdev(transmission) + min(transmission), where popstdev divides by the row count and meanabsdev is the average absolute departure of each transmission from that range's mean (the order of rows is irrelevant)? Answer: 225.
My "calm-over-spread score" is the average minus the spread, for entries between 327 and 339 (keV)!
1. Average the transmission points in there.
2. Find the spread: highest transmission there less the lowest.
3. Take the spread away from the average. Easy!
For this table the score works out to 364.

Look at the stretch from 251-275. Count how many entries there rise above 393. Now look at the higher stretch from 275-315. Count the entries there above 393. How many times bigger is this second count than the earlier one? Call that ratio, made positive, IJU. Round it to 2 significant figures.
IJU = 3.5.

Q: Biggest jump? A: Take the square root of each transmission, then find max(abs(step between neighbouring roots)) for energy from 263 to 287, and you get 0.64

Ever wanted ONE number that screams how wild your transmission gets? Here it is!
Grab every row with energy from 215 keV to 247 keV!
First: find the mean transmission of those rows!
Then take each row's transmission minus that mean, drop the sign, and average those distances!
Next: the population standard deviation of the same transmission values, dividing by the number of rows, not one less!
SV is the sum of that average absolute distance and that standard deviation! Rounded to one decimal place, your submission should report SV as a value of 24.9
